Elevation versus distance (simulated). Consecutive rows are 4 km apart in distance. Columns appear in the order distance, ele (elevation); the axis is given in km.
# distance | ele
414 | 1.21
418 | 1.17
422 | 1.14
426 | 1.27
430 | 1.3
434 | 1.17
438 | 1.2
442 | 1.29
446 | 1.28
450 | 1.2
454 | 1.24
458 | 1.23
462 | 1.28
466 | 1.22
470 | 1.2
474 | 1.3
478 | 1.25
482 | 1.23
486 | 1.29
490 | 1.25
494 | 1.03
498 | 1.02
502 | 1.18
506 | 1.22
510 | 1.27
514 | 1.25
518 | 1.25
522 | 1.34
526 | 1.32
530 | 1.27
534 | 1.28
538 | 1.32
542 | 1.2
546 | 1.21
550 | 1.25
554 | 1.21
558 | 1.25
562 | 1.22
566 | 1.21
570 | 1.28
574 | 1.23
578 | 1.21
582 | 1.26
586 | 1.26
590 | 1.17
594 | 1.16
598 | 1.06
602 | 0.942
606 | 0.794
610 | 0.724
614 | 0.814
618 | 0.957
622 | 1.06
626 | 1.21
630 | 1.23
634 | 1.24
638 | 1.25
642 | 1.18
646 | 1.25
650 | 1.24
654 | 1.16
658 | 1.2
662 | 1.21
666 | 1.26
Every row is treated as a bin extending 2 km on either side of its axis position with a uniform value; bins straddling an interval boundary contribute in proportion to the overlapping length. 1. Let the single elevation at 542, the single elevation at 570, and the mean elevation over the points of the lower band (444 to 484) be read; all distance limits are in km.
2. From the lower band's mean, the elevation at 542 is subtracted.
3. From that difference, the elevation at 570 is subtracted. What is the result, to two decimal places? -1.24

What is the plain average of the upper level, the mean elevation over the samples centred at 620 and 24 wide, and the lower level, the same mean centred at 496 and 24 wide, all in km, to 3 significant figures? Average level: 1.08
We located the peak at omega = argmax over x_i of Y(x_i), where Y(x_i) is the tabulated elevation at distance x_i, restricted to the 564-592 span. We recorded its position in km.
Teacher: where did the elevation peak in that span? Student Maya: 570 km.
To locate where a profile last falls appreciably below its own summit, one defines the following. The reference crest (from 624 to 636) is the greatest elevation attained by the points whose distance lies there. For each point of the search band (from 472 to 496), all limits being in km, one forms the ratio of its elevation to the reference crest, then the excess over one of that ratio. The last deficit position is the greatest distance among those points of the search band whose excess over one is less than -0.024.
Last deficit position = 494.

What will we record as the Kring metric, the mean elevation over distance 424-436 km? 1.25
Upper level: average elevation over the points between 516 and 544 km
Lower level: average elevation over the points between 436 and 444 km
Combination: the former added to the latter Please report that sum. 2.53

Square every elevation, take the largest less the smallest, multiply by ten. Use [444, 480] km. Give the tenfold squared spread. 2.5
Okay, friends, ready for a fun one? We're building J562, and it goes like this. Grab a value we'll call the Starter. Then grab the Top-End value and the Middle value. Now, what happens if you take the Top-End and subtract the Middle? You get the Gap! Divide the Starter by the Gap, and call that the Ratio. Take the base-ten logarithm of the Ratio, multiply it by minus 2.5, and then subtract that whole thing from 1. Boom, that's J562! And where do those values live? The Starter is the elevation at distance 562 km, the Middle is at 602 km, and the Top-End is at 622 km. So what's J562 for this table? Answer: 3.5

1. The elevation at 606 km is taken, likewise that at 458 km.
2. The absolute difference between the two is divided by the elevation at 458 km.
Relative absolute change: 0.35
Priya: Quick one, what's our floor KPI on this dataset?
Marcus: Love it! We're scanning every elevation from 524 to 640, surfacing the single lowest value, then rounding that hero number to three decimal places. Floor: 0.724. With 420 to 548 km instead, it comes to 1.020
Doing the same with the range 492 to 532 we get 1.020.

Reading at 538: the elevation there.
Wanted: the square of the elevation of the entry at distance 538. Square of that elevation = 1.74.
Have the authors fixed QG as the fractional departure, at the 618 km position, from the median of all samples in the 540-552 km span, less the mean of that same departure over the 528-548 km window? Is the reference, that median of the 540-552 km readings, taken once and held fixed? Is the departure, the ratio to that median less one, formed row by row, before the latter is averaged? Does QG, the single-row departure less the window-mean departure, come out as -0.25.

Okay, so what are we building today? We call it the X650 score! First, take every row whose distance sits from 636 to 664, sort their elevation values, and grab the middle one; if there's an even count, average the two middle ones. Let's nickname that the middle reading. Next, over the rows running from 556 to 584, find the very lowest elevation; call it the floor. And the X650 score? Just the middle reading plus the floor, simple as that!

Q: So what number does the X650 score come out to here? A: 2.42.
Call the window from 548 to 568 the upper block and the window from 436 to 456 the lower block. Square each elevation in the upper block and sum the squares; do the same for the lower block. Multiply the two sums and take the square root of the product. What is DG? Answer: 7.63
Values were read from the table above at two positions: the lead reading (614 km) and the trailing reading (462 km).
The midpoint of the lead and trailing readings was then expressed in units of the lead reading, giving 1.29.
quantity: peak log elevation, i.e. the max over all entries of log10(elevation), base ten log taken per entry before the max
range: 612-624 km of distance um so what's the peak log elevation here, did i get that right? 0.025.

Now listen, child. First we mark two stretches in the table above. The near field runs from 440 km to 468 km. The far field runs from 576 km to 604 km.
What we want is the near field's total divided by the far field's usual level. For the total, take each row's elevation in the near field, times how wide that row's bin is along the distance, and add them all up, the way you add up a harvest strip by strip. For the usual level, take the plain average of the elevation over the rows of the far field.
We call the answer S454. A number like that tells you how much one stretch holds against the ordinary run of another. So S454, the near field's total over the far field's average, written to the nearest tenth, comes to 30.4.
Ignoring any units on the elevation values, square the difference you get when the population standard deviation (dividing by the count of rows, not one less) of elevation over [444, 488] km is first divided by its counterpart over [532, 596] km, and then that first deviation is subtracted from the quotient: 0.6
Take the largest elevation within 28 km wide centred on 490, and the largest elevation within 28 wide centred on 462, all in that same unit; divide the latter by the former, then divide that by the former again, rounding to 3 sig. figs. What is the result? 0.781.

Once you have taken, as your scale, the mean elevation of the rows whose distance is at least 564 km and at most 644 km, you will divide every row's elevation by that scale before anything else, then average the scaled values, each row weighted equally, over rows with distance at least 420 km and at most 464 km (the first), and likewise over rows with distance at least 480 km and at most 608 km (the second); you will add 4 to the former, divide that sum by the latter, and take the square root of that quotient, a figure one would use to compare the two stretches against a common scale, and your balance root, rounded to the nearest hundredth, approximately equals 2.18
